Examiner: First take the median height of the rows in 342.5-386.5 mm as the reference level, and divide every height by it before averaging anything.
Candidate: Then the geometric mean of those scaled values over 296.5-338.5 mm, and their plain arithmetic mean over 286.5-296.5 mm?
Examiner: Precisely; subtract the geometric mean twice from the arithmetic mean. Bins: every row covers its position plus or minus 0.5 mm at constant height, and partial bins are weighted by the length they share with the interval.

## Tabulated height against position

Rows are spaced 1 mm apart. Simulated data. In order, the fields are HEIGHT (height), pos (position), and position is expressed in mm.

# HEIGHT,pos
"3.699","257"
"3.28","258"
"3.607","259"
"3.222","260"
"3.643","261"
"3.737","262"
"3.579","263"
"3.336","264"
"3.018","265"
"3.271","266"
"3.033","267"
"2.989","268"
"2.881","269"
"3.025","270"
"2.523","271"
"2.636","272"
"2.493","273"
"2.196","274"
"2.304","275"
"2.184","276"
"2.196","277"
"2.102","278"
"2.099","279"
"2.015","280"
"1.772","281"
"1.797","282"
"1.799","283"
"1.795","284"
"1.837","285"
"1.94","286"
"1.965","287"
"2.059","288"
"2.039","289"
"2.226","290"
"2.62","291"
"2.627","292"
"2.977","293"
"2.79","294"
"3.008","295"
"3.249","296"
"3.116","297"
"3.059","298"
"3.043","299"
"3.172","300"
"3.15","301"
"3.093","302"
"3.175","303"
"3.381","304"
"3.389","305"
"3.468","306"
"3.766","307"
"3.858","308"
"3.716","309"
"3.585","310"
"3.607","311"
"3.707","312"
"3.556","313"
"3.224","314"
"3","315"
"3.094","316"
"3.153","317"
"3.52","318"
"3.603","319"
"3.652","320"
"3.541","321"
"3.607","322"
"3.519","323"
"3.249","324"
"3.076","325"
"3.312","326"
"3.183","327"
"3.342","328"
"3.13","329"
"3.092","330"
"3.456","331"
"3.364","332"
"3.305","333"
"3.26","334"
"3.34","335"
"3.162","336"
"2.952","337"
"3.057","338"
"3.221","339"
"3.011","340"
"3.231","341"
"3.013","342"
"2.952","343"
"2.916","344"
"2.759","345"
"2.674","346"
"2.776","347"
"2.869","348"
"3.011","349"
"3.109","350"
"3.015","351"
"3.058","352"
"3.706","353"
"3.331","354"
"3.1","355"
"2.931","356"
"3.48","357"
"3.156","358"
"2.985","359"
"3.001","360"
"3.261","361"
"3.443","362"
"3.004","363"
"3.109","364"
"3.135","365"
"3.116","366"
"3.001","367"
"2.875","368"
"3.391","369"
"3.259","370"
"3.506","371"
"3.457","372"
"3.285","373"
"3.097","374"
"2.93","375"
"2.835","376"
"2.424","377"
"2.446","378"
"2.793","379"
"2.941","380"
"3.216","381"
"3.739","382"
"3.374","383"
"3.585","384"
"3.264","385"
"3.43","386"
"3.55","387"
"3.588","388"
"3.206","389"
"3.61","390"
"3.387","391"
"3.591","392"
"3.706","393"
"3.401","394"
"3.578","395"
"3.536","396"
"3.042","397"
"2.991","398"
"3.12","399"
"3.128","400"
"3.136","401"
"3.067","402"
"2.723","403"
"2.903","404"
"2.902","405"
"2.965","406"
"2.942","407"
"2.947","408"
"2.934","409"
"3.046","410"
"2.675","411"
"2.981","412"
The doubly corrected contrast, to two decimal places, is -1.32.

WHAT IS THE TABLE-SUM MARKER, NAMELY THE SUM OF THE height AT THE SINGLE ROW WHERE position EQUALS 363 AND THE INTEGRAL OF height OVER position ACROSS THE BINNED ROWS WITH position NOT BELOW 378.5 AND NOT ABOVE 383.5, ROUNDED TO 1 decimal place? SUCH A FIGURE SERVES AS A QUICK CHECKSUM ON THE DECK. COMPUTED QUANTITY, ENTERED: 19.1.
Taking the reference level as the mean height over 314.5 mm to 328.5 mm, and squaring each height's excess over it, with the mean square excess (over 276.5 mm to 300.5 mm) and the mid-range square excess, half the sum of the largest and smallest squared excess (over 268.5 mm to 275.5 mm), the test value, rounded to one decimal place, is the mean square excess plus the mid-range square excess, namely 1.9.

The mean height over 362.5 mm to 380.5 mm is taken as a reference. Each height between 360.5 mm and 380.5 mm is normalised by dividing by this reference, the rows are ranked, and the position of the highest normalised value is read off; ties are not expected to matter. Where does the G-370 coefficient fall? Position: 371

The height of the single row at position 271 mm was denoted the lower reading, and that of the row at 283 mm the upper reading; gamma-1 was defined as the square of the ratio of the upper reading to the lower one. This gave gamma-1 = 0.51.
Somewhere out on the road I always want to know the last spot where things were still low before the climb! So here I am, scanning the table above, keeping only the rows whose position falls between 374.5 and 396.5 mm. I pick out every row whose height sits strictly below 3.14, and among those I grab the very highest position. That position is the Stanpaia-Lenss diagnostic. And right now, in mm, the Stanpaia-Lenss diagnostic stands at 380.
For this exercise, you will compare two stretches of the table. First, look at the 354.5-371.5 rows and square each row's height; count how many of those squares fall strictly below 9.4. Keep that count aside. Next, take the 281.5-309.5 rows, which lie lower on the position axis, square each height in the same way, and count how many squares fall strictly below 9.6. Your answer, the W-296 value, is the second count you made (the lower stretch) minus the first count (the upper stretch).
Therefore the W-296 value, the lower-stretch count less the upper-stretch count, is 11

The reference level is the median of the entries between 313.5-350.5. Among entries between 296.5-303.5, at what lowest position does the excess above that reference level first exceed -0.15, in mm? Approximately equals 297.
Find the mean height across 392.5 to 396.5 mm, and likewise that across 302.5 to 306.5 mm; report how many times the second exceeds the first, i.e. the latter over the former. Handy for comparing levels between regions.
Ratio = 0.94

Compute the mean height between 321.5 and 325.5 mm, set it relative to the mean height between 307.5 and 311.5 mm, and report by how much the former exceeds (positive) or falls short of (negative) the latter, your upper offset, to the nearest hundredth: -0.33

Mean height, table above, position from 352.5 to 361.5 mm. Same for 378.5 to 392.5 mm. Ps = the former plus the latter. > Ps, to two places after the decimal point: 6.59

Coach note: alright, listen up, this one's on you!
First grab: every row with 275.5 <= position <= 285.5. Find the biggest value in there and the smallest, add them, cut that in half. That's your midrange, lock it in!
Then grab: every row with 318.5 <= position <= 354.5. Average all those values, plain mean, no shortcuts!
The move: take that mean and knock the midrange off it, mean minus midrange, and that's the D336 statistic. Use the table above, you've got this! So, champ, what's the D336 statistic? 1.2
